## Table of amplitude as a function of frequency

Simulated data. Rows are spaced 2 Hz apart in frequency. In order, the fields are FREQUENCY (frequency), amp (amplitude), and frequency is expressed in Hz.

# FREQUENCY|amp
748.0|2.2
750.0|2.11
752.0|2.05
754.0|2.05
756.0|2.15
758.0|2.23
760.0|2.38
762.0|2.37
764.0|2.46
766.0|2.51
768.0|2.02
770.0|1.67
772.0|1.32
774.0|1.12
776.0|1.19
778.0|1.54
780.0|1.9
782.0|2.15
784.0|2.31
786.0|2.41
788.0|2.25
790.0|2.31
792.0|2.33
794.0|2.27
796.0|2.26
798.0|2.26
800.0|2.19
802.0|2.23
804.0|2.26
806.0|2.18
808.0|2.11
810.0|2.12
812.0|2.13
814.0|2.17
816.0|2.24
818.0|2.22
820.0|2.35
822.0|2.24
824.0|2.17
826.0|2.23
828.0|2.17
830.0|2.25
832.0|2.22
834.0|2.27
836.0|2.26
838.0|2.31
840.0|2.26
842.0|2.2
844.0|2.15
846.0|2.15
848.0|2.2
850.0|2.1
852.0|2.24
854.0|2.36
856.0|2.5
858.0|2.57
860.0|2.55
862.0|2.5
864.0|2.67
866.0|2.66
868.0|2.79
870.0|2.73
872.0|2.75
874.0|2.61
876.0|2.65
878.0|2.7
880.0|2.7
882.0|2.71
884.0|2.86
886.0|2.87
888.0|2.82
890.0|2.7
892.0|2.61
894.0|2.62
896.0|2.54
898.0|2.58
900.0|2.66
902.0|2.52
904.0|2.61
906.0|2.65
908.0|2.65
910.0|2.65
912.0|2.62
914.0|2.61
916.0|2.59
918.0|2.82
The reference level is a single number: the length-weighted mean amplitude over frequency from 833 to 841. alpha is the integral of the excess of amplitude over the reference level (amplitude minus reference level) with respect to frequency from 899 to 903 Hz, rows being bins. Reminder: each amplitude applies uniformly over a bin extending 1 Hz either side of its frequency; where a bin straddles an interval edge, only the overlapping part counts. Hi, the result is 1.3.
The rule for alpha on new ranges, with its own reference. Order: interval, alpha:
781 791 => 0.1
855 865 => 2.8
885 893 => 3.8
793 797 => 0.0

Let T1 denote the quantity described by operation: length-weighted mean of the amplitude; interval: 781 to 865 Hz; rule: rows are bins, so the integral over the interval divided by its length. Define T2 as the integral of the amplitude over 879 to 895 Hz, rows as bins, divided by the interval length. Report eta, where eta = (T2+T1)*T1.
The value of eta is 11.4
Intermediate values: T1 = 2.27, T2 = 2.7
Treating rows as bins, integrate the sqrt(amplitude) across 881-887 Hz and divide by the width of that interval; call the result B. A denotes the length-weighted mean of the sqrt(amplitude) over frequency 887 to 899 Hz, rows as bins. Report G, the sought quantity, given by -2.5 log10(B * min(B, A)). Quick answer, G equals -1.09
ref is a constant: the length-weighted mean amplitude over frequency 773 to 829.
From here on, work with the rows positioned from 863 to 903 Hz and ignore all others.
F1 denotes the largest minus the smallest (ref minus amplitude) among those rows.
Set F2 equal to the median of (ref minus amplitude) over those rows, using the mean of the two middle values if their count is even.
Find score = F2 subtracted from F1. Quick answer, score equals 0.92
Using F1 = 0.35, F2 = -0.567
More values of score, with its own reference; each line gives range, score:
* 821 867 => 0.70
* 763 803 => 1.51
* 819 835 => 0.30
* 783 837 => 0.42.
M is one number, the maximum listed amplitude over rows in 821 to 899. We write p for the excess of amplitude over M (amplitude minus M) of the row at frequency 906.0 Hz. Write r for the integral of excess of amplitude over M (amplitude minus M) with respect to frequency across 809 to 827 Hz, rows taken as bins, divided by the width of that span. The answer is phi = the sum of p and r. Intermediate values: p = -0.22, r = -0.66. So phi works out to -0.9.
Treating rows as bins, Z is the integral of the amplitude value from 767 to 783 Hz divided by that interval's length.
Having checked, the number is 1.6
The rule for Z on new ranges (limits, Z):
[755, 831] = 2.1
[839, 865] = 2.3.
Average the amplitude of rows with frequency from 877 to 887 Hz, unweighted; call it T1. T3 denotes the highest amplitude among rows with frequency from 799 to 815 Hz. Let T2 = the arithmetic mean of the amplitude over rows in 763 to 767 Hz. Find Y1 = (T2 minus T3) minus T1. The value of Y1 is -2.5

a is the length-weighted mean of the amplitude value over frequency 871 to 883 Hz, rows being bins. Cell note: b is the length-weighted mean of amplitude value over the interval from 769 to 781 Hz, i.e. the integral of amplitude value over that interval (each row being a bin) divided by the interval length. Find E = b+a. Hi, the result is 4.1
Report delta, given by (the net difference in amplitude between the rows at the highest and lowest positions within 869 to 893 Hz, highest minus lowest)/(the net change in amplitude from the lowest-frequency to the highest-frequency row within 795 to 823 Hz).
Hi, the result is 6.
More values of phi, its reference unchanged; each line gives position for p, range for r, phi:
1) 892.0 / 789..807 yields -0.9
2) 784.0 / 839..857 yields -1.2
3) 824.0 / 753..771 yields -1.4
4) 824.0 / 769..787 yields -1.8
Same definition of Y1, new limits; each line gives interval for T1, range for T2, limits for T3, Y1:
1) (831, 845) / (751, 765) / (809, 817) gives -2.2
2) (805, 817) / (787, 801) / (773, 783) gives -2.0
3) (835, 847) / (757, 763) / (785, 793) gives -2.3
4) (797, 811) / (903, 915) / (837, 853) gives -1.9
